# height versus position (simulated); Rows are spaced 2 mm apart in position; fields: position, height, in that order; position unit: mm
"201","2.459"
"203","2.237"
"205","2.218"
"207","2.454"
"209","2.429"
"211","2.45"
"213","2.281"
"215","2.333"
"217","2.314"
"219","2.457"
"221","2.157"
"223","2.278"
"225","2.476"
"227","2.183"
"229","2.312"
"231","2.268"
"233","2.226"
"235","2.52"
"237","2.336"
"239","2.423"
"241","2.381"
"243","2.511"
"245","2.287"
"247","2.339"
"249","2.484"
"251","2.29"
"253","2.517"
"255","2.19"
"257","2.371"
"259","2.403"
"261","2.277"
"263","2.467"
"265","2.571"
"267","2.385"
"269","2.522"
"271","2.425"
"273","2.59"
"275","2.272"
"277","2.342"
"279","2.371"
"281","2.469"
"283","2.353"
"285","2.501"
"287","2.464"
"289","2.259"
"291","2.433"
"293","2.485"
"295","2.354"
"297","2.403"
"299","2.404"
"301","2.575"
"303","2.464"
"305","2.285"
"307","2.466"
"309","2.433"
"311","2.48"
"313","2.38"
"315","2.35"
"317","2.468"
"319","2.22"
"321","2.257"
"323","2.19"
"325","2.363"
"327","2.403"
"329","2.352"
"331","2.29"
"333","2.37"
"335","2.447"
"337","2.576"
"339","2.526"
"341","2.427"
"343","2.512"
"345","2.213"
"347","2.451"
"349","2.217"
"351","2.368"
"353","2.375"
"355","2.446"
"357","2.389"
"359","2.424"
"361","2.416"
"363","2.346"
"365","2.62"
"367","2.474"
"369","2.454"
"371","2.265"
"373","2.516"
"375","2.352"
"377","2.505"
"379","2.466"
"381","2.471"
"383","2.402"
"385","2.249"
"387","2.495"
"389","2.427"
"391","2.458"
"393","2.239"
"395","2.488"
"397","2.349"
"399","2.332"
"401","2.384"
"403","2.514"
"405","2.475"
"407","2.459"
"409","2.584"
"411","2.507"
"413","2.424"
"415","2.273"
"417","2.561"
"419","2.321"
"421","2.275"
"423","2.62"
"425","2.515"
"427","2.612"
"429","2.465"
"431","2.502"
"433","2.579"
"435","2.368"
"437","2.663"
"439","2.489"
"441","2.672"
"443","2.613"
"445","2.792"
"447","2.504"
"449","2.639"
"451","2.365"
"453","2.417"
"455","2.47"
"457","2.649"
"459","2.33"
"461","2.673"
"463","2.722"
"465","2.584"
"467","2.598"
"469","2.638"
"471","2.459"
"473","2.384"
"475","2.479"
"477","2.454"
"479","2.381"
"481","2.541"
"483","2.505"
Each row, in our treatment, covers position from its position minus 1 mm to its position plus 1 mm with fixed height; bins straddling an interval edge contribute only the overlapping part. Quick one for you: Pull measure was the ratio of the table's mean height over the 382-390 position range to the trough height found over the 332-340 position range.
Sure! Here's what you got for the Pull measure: 1.01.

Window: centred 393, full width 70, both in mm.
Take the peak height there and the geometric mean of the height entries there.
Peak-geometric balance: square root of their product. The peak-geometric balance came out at 2.53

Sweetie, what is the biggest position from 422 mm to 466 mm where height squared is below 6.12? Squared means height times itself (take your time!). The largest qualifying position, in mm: 459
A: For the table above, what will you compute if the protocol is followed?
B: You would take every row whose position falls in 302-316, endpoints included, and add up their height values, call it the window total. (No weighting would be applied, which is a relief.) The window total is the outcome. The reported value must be 16.9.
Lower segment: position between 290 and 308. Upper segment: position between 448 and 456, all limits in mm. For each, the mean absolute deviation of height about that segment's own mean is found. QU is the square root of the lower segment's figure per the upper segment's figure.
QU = 0.86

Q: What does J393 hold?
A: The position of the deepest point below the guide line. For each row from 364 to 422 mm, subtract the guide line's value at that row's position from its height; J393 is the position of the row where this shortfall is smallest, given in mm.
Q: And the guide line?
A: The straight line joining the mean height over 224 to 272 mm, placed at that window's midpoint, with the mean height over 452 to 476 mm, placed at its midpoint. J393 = 393 mm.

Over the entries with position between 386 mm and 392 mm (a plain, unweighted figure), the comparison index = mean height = 2.46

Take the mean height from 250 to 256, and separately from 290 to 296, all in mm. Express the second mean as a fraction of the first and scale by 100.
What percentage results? 104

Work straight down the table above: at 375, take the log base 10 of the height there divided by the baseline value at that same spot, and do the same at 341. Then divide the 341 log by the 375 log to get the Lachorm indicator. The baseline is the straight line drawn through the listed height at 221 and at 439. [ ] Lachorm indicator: -2.2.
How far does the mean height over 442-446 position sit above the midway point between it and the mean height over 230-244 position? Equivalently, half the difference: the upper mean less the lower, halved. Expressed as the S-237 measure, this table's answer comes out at 0.16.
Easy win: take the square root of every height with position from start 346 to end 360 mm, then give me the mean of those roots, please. 1.54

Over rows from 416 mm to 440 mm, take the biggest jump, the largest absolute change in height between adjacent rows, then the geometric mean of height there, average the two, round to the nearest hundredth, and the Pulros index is 1.42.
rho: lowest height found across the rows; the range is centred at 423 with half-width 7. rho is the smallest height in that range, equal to 2.275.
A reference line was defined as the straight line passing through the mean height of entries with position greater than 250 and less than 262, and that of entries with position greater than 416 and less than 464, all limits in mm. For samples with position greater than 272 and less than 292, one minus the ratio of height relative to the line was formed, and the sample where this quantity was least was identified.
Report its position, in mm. 273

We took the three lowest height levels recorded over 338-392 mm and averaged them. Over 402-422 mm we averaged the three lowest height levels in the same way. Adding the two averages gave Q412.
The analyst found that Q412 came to 4.52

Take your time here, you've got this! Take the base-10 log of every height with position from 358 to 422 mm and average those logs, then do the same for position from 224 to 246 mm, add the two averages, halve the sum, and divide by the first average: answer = 0.98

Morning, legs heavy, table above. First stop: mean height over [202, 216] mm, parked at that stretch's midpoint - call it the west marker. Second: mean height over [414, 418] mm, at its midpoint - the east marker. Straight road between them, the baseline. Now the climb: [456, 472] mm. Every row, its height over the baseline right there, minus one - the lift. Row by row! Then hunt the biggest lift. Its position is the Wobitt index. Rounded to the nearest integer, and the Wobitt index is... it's 463 mm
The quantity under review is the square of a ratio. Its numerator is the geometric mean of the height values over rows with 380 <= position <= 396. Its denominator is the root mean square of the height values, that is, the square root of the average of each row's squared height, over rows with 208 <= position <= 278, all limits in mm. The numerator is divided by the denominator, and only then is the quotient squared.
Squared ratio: 1.02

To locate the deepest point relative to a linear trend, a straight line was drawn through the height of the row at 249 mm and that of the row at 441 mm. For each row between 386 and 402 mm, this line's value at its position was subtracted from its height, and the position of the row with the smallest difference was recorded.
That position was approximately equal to 393 mm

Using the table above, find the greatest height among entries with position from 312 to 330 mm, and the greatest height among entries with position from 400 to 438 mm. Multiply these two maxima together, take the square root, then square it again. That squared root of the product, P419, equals 6.6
